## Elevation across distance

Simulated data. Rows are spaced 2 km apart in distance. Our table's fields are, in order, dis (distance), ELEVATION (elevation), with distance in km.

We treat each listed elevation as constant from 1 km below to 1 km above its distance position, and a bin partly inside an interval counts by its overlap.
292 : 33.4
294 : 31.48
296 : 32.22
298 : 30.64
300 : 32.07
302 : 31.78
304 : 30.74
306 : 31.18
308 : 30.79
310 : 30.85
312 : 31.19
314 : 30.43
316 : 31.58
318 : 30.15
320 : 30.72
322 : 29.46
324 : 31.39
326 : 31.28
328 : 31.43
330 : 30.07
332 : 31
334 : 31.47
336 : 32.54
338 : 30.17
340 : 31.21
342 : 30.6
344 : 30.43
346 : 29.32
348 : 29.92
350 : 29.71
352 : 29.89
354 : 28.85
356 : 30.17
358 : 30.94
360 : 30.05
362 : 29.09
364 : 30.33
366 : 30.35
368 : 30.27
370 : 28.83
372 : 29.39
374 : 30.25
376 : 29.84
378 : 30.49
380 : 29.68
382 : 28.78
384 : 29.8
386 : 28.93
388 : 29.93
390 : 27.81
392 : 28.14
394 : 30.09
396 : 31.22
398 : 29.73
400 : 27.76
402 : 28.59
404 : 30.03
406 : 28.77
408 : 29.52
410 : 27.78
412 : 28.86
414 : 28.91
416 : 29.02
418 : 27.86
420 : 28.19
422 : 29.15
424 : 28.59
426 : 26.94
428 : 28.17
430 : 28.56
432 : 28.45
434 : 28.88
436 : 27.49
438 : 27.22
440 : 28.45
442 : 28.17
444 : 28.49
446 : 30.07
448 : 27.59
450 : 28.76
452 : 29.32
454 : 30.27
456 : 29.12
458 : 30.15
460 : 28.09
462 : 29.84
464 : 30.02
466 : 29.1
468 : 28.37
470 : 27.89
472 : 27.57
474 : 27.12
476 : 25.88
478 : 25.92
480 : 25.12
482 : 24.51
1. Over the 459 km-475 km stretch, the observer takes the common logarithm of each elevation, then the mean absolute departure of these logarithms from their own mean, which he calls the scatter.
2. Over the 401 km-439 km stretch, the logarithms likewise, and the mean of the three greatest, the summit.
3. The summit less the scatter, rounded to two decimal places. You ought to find 1.46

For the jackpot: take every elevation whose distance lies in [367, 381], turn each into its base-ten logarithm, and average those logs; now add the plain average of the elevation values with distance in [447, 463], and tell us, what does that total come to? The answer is 30.6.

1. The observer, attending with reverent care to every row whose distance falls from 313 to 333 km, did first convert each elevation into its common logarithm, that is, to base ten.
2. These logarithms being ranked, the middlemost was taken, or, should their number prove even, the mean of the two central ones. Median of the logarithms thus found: 1.49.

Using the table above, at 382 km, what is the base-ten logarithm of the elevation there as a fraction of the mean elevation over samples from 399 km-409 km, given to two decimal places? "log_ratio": 0.00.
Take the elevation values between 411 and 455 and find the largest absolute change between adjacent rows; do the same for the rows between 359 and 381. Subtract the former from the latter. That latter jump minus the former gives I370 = -1.0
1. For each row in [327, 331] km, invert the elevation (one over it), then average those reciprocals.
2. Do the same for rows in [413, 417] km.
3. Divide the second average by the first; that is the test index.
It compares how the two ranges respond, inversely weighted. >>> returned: 1.06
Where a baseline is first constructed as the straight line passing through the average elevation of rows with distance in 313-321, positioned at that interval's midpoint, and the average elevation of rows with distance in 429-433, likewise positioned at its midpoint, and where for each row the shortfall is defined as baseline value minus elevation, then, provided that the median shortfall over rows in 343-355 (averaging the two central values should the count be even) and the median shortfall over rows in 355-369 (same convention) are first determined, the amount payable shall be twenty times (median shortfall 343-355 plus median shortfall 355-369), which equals -5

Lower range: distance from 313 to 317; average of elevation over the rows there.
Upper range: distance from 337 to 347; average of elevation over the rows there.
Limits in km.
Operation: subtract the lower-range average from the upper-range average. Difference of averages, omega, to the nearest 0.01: -0.66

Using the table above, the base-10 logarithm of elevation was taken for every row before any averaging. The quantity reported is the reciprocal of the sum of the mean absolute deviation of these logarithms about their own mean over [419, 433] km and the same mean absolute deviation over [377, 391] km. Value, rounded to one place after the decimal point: 56.6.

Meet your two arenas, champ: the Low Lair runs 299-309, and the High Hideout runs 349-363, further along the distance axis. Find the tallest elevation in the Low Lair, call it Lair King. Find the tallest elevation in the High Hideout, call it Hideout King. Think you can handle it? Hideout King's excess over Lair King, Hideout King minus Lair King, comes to -1.1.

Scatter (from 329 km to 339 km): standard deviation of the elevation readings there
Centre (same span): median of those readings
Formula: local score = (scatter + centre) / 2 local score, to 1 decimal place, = 16.0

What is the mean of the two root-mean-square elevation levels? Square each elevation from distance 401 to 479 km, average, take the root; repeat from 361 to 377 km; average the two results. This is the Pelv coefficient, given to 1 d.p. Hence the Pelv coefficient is 29.2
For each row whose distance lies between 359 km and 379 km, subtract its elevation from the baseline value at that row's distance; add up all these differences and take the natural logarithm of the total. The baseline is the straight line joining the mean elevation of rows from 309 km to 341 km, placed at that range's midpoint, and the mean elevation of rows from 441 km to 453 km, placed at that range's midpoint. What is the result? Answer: 0.9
